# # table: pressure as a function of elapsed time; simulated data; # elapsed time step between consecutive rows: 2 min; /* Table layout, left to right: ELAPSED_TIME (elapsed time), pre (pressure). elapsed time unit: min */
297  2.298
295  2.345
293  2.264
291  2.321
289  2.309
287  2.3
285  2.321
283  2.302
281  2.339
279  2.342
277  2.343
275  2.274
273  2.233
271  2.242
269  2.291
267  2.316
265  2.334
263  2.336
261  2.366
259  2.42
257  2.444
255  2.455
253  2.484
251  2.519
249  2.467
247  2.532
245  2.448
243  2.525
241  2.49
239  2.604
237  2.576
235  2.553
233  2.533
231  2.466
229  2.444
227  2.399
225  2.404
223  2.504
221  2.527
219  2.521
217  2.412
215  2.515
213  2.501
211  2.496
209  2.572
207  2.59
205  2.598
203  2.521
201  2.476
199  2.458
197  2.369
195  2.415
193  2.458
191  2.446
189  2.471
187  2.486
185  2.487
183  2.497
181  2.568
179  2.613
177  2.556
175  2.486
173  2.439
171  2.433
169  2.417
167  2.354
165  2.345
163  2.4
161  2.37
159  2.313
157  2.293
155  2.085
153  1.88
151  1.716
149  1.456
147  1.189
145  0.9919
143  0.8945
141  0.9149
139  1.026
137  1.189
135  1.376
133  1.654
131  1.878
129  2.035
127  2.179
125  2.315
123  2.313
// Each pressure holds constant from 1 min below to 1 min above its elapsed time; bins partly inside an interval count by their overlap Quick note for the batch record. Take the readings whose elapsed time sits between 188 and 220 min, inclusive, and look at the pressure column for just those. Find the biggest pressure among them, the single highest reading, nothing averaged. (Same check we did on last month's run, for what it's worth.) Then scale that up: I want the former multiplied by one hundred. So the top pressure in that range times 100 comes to 260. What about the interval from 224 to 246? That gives 260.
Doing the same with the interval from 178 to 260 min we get 261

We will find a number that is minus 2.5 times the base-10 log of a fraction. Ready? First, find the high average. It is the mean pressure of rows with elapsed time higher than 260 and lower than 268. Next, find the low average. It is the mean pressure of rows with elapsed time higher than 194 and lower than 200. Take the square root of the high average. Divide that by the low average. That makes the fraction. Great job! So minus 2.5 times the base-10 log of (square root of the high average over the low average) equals 0.50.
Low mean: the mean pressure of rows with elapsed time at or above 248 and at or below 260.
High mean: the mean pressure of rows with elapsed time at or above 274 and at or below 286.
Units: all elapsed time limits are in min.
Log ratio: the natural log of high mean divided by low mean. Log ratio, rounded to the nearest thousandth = -0.060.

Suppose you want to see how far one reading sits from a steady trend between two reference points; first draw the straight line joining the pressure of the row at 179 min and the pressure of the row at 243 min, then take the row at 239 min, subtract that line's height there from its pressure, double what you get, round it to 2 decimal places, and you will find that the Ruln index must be 0.15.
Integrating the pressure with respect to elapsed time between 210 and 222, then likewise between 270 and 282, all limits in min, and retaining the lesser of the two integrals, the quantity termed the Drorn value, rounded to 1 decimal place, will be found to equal 27.5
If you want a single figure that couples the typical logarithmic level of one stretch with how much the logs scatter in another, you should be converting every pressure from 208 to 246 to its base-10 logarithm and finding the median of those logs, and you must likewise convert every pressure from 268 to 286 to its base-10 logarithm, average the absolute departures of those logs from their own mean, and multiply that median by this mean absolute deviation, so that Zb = 0.0026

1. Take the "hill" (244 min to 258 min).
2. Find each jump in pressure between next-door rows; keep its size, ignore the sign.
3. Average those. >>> 0.046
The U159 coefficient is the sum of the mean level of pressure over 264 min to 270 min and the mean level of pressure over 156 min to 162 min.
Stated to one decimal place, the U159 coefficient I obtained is 4.6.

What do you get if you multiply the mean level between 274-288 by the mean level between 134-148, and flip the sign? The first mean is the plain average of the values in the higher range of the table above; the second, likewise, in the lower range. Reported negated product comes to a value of -2.5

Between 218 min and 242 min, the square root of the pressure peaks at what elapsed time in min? 239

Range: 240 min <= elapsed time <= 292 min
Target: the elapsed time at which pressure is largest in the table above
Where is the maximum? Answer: 247 min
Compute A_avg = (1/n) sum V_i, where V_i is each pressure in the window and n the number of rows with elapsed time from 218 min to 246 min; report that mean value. 2.50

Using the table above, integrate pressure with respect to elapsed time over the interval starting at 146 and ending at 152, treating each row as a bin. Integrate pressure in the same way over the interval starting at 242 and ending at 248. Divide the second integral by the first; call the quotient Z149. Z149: 1.72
